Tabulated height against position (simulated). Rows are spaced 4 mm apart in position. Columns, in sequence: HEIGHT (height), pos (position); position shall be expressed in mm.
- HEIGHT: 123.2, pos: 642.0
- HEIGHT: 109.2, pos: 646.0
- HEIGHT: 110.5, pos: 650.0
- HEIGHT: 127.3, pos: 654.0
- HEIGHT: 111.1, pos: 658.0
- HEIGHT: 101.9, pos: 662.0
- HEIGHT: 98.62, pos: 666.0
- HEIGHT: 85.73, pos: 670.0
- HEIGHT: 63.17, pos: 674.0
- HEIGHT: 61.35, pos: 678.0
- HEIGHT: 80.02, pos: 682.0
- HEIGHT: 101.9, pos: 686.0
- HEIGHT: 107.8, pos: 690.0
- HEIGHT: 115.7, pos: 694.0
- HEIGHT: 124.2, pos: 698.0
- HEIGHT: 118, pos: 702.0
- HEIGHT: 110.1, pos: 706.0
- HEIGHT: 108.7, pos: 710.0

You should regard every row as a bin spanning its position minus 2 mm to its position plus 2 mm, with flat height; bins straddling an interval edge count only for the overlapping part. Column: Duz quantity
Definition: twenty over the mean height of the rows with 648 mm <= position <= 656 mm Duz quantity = 0.17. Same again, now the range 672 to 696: 0.23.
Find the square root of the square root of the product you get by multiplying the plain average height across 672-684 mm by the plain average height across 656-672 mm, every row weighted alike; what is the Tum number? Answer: 9.1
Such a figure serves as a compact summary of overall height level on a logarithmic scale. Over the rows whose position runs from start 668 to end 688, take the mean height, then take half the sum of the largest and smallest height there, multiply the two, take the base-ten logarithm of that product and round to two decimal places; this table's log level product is 3.81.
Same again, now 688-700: 4.13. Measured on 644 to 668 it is 4.09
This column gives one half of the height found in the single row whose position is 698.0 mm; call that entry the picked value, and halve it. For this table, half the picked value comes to 62.1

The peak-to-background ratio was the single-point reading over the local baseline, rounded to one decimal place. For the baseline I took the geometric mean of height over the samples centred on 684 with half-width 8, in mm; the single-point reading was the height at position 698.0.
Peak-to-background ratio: 1.4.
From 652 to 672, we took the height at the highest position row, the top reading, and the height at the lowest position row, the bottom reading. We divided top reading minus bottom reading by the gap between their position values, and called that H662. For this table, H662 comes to -2.6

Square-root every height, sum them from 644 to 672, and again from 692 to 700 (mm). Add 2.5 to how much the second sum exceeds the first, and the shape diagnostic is -48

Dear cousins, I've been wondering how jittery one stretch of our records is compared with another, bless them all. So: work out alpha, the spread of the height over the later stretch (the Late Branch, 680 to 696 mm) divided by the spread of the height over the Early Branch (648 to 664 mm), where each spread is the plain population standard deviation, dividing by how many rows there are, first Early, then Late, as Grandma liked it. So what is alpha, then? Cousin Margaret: 1.4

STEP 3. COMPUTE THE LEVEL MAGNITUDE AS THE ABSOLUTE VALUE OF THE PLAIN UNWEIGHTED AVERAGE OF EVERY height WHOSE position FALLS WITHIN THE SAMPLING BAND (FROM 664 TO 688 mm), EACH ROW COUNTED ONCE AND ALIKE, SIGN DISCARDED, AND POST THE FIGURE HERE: 82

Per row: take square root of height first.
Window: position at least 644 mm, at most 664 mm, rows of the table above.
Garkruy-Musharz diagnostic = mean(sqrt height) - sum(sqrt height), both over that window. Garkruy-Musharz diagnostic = -42.3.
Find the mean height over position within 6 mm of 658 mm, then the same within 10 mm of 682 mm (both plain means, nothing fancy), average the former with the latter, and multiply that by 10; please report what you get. 981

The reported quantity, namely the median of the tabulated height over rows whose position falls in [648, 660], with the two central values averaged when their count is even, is 111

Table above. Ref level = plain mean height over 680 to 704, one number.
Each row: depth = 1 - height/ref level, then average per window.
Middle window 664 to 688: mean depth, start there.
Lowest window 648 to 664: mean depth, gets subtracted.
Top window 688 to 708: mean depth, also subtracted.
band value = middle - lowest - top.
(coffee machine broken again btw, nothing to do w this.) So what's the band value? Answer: 0.35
